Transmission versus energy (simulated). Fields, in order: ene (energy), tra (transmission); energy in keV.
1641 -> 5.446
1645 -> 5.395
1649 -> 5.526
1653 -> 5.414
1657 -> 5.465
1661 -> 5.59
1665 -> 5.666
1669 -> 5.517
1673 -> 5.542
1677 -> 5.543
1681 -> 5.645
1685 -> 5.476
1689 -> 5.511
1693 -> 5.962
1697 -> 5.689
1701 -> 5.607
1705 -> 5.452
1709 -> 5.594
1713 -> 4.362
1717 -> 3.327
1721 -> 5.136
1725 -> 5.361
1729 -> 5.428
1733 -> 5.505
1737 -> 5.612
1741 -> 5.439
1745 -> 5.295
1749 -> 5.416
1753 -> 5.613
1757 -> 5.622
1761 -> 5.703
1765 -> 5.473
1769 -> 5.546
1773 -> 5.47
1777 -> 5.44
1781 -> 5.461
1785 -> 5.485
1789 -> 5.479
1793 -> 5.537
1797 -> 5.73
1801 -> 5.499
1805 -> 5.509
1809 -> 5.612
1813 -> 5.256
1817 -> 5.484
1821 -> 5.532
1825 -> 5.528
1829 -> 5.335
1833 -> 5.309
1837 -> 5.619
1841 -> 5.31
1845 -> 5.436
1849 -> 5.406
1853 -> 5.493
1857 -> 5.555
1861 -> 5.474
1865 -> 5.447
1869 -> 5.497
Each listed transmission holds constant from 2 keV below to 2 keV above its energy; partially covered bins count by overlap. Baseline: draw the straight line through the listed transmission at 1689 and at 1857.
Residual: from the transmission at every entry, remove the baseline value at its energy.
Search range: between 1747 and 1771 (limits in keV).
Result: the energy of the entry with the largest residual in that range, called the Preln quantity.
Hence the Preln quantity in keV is 1761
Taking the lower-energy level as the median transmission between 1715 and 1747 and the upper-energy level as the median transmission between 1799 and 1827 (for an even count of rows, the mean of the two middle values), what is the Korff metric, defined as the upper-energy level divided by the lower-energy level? 1.02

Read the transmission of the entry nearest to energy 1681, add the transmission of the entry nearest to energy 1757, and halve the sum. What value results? 5.63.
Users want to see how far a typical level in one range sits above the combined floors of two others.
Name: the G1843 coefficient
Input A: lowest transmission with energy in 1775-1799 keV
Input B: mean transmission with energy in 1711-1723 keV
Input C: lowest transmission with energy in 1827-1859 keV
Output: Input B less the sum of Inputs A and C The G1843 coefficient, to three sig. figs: -6.47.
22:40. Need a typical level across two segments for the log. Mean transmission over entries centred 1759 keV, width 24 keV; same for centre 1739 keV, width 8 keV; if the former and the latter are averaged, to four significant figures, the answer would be 5.544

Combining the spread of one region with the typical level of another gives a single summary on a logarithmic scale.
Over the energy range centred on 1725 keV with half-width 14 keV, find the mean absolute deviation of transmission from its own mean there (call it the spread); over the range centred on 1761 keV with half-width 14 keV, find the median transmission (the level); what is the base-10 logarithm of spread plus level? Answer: 0.791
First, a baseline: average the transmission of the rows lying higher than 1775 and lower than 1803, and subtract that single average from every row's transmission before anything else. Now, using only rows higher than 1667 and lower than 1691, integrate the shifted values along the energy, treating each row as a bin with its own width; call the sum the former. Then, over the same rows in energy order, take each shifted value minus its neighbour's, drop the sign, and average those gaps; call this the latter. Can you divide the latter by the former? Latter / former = 0.14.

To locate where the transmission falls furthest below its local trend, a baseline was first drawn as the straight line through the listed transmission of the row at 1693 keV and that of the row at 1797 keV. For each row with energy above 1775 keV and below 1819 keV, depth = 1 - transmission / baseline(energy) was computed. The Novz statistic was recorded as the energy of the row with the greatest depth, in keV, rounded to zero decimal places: 1813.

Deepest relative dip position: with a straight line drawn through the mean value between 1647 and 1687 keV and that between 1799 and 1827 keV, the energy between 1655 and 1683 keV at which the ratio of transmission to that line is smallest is 1657 keV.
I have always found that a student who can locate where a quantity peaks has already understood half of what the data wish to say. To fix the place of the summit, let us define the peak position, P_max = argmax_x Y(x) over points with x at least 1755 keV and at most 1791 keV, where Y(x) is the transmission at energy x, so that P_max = 1761 keV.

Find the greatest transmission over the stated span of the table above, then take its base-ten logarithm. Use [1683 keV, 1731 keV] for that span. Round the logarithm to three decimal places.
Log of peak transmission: 0.775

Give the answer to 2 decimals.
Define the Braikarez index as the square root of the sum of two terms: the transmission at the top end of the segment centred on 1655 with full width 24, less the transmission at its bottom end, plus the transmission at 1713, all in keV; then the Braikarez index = 2.15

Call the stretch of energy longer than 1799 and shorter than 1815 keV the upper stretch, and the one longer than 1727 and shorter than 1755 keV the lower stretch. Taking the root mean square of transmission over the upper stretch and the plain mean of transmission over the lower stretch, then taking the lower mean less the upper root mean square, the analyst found 0.00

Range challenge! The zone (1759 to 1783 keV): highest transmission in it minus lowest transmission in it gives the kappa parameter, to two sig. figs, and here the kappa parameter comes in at 0.26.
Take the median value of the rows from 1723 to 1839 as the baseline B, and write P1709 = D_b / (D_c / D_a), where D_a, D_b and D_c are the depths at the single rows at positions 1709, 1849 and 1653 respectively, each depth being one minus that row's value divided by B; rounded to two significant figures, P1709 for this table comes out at -0.022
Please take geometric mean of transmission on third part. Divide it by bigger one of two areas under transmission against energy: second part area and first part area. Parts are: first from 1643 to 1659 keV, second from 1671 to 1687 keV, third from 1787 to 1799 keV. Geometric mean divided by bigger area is 0.0628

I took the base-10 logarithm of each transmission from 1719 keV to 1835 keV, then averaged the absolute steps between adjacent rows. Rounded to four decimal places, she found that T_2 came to 0.0088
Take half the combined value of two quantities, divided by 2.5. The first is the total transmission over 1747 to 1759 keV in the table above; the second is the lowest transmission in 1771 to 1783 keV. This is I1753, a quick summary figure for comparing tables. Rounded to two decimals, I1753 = 4.42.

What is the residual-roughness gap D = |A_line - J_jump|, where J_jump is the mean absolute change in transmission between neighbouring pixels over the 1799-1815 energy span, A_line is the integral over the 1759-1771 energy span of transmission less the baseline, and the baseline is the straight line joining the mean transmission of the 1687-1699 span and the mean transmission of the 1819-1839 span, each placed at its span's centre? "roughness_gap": 0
